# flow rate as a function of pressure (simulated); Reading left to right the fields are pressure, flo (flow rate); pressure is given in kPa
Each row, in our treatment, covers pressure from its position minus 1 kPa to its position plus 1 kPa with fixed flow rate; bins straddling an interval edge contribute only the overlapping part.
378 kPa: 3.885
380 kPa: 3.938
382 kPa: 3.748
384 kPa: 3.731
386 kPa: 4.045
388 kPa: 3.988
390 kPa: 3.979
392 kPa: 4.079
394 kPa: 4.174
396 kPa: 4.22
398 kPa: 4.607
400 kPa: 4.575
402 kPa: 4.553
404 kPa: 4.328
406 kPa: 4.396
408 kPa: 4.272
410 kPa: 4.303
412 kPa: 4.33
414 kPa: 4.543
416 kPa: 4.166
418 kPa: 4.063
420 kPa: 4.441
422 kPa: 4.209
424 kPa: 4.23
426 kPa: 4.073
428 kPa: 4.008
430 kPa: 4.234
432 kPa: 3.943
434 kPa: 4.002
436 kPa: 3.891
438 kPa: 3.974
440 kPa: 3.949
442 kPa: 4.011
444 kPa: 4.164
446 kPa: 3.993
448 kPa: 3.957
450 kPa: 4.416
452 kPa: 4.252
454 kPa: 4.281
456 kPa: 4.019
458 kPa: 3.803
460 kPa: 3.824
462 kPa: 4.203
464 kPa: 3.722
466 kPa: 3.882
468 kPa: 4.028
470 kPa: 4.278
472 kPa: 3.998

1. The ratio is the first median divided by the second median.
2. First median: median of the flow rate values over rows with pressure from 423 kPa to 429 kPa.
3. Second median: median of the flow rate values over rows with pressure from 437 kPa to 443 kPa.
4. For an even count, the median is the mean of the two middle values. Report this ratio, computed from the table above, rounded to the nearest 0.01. 1.02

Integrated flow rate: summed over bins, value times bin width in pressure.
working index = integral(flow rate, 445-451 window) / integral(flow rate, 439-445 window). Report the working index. 1.02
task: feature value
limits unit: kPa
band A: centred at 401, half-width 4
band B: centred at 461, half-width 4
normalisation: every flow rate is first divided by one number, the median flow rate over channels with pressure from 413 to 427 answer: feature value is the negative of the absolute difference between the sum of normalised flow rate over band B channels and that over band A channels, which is -0.6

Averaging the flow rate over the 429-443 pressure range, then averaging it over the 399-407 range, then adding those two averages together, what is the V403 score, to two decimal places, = 8.46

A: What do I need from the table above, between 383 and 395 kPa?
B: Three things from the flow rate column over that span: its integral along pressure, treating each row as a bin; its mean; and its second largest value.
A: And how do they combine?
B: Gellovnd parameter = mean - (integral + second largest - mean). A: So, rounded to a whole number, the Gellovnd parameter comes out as -44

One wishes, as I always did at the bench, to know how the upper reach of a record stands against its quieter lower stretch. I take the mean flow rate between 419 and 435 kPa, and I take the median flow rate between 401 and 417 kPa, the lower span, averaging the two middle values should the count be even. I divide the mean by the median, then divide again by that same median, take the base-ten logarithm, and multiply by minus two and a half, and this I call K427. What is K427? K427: 1.64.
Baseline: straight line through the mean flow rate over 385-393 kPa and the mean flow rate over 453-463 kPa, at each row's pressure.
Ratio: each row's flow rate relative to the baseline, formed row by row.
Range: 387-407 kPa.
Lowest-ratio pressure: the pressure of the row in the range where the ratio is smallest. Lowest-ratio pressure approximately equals 390 kPa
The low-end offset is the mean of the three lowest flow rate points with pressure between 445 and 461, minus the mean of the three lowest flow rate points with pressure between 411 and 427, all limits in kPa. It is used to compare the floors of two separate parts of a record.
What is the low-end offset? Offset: -0.24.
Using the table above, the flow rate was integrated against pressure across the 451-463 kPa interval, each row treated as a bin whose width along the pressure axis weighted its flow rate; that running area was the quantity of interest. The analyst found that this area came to 48.8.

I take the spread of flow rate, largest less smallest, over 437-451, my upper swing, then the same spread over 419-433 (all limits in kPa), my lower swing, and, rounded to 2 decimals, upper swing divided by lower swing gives 0.94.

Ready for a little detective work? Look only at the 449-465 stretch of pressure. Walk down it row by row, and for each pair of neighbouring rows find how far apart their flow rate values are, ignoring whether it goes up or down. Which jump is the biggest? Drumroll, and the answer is 0.48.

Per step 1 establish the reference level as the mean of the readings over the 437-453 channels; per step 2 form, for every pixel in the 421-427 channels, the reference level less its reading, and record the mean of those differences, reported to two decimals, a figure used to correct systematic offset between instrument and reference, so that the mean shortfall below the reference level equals -0.08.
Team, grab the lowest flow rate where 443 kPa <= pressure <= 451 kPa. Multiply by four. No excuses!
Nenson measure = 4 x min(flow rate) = 15.8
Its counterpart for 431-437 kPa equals 15.6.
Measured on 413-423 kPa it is 16.3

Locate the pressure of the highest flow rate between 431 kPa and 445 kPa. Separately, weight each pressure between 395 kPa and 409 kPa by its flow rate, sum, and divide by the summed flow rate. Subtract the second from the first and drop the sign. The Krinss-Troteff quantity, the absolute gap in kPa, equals 42.0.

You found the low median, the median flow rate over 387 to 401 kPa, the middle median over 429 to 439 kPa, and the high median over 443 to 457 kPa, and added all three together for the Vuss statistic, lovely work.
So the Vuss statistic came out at 12.3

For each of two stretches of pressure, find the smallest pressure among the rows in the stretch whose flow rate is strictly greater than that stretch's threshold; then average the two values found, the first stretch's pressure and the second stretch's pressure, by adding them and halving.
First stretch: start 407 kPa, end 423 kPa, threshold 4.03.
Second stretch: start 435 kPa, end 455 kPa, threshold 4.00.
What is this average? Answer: 425 kPa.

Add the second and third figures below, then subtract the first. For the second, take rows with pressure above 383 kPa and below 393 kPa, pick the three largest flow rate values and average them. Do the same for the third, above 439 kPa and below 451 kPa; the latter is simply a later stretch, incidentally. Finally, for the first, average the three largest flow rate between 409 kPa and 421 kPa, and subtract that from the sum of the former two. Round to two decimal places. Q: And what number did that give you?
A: 3.80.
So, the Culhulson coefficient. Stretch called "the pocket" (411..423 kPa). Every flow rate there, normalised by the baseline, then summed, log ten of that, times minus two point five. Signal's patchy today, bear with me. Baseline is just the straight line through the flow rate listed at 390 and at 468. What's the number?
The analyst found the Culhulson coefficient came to -2.02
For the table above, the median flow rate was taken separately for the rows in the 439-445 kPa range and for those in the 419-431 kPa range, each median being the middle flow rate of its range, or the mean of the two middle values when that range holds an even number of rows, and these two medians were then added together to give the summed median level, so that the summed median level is 8.23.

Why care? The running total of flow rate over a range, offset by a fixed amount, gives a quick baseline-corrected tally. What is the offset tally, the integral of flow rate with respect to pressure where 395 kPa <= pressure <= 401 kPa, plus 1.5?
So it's 28.3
